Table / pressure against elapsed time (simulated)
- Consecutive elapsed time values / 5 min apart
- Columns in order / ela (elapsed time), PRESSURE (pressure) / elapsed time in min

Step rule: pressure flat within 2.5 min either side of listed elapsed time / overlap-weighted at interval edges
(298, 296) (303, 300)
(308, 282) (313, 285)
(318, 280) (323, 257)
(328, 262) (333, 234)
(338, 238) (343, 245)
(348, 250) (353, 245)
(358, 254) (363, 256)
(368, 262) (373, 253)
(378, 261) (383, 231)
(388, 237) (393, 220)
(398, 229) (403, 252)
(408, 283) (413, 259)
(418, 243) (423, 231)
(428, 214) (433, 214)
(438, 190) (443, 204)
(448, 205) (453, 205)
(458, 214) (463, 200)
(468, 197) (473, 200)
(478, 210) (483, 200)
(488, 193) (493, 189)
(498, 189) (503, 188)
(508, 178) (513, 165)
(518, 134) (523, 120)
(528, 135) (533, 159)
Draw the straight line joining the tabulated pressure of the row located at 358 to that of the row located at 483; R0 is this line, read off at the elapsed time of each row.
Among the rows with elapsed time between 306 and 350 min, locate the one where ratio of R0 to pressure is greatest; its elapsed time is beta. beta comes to 333 min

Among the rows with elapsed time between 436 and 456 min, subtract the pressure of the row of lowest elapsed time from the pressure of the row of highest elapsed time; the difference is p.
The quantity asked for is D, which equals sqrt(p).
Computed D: 4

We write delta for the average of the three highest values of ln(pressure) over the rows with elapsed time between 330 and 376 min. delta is 5.6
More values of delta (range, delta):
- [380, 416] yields 5.6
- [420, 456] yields 5.4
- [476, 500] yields 5.3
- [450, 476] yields 5.3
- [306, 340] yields 5.6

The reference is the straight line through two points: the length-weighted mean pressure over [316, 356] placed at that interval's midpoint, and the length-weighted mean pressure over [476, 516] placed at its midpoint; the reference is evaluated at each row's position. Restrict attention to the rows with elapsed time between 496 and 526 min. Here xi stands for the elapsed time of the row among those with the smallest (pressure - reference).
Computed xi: 523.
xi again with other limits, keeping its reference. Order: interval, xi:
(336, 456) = 438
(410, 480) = 438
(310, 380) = 333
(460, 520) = 518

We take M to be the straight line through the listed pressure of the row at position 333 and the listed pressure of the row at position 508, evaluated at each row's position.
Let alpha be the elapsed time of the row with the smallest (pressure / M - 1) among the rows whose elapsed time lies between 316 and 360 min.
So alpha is 333 min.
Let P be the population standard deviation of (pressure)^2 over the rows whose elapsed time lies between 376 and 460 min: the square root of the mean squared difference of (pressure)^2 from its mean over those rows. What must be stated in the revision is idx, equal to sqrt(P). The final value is 106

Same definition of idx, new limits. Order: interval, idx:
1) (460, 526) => 92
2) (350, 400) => 82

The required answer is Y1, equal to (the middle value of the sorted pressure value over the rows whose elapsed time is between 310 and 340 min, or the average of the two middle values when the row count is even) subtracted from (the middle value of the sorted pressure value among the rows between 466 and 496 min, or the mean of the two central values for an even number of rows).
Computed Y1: -61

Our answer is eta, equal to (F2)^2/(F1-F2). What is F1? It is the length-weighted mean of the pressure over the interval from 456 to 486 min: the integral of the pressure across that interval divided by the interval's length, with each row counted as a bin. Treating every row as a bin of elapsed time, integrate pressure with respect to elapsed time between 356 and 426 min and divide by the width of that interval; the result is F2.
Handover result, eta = -1378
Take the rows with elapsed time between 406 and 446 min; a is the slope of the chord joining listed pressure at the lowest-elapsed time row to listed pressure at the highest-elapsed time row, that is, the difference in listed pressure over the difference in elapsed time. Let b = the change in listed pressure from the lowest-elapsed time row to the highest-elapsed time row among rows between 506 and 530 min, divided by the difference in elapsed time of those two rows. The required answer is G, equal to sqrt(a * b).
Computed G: 2.2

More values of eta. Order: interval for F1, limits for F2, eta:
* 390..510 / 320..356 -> -1765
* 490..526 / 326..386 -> -748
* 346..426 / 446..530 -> 529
